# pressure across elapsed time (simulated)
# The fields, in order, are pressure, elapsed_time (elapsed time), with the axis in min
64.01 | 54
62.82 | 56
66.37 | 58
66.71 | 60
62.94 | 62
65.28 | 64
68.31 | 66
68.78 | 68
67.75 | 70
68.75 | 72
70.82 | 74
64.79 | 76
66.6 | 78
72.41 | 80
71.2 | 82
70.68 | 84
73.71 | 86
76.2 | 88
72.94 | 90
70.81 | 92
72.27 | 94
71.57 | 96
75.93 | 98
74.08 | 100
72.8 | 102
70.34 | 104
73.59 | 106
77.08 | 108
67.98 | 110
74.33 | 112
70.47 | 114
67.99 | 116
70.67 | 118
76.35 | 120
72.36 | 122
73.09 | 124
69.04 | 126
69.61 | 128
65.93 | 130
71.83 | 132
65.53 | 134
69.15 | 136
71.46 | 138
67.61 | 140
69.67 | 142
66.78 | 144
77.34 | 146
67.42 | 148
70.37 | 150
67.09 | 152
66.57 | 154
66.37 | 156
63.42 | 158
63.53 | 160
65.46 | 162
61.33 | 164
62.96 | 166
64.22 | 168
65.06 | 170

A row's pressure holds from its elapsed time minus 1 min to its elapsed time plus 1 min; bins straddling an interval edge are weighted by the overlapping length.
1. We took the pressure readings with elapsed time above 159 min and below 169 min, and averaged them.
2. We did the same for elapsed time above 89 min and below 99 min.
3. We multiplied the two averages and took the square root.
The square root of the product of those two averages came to 67.9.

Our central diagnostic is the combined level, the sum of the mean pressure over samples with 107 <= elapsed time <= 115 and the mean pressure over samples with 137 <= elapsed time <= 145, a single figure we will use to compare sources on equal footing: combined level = 141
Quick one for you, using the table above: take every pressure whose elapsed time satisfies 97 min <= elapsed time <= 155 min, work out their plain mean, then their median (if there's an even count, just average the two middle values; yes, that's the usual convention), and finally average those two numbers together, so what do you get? 70.6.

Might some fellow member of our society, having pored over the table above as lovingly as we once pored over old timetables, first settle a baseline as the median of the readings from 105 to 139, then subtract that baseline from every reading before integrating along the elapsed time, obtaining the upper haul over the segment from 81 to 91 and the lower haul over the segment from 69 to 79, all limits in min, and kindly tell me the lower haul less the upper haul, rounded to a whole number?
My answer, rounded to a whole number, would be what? -52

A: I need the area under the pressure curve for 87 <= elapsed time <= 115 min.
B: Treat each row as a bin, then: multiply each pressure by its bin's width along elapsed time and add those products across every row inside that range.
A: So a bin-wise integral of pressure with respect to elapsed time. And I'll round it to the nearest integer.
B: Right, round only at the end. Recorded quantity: 2041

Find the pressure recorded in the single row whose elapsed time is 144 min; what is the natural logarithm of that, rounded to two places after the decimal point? 4.20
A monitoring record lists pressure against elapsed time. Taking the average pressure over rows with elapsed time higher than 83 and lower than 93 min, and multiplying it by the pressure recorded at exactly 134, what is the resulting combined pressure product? 4775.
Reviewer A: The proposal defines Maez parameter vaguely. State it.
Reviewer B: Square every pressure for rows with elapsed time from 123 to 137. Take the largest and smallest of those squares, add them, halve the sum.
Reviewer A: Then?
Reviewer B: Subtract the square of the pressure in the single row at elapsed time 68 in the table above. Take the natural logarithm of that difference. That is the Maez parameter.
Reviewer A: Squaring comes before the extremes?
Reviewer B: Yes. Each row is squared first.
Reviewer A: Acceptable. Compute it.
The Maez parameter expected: 4.5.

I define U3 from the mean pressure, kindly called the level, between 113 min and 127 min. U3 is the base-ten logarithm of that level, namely 1.85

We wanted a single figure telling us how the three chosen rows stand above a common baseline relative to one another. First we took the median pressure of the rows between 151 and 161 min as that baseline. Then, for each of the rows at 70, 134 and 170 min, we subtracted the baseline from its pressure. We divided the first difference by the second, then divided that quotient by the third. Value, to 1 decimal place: 1.3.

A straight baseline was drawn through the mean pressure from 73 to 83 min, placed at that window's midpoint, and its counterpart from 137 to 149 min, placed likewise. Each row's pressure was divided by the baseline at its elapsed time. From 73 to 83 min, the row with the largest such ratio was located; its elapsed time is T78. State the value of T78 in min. 80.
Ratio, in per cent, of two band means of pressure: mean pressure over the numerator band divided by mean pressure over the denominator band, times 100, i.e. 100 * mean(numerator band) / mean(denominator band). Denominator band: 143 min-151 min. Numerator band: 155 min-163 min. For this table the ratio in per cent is 92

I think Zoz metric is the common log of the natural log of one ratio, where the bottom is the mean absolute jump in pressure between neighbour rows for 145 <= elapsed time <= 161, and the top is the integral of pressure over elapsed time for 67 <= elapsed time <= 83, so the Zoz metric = 0.775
